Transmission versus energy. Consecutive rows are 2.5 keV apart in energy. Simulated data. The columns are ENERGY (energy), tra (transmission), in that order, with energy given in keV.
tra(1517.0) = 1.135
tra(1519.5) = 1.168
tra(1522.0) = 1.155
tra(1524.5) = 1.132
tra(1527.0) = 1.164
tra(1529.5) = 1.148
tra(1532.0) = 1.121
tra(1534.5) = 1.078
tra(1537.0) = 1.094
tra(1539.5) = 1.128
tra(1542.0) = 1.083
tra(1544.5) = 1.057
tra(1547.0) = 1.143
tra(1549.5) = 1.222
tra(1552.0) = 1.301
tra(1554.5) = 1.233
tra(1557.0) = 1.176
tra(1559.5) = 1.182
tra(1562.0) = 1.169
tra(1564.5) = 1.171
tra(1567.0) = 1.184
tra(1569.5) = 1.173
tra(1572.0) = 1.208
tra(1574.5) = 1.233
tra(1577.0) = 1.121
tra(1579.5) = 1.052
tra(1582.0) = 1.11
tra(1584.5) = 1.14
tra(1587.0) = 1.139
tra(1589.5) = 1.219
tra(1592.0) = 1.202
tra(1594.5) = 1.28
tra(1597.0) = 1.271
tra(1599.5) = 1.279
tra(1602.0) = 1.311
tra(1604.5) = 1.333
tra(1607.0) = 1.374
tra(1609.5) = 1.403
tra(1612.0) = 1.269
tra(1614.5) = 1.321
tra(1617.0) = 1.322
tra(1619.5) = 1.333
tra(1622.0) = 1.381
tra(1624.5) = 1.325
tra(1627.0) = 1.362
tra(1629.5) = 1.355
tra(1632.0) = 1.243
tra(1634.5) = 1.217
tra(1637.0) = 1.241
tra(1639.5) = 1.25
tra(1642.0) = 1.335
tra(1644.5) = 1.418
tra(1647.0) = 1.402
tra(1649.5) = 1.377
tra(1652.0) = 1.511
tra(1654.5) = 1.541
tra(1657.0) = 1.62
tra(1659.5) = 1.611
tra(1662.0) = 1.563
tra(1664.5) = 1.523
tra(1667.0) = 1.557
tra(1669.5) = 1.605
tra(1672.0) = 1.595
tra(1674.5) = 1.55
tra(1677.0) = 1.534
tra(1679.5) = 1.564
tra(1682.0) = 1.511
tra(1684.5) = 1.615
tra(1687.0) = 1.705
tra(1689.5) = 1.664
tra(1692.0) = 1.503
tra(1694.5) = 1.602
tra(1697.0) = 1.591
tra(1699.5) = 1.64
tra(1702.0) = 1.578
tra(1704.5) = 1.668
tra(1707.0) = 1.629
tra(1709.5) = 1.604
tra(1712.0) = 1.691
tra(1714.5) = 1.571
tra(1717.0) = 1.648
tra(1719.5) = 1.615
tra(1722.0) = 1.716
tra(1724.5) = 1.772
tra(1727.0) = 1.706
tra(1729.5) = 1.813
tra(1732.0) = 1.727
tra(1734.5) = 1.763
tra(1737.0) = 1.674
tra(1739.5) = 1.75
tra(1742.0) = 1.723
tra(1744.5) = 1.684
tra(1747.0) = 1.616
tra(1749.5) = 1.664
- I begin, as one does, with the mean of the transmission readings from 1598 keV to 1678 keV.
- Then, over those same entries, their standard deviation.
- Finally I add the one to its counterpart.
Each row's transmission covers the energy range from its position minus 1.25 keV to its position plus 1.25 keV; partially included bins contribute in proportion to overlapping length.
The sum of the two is 1.5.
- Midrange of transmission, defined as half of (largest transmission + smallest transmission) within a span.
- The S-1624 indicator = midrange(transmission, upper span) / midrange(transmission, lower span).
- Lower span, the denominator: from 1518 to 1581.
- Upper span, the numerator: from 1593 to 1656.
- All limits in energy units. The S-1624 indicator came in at 1.17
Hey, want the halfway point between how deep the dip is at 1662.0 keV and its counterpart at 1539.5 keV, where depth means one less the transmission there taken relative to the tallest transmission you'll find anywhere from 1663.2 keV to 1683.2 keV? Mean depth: 0.162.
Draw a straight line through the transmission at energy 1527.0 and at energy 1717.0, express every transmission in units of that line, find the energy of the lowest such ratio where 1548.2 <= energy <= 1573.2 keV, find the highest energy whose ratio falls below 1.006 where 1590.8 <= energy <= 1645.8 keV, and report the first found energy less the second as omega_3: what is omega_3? -75.0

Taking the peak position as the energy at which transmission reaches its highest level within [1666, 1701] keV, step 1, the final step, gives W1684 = 1687.0 keV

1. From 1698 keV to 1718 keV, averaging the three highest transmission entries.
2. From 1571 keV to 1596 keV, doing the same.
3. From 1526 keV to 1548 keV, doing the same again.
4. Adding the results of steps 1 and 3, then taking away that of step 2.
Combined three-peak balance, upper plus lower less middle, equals 1.58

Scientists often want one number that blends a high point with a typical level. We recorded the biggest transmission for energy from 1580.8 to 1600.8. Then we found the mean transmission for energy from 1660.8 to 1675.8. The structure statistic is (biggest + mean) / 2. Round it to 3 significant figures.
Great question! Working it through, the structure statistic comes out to 1.42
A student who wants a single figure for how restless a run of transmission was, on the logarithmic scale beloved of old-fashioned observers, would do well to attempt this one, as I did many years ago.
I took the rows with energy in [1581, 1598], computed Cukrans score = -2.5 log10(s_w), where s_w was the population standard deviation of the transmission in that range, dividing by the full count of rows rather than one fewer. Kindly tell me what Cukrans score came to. 3.0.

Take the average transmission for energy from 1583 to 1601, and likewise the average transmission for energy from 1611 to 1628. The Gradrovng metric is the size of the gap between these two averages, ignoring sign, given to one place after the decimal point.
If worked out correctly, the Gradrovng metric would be 0.1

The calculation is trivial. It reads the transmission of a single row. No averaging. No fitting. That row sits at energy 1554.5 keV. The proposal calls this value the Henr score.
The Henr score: 1.233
